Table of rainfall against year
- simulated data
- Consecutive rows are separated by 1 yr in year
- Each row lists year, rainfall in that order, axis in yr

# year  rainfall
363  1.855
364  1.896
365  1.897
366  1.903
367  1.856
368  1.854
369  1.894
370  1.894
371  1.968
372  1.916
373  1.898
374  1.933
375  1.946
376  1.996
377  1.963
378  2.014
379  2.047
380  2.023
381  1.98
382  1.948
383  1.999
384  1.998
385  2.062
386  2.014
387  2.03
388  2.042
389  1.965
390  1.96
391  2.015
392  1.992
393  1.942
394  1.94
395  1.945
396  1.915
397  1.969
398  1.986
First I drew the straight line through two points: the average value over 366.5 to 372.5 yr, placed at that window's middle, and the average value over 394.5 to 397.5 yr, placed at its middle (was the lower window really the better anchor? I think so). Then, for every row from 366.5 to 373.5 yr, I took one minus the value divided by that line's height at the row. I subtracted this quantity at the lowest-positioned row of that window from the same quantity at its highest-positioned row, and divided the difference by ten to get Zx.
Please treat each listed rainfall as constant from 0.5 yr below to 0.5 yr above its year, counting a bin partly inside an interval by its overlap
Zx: -0.0017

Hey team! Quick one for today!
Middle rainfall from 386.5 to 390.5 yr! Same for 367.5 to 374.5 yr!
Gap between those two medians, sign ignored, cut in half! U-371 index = 0.050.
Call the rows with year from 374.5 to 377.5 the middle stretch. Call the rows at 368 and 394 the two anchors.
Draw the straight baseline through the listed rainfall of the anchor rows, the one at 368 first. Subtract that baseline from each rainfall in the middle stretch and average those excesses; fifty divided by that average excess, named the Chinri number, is 569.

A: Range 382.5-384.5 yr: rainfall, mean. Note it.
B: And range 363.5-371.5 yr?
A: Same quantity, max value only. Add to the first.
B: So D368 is 3.97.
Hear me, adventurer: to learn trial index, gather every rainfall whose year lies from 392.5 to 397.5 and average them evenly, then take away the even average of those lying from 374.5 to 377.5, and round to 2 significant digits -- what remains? -0.026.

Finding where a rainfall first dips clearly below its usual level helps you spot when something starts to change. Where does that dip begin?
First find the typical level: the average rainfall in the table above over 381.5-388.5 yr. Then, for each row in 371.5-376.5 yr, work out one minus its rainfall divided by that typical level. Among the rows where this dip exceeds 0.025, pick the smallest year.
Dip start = 372 yr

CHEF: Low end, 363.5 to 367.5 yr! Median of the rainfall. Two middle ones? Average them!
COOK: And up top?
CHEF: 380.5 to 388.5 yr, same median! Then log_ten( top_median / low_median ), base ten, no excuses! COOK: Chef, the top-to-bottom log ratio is 0.024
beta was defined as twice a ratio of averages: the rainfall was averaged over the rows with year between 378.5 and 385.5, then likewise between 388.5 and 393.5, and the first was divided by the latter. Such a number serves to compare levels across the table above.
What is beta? 2.03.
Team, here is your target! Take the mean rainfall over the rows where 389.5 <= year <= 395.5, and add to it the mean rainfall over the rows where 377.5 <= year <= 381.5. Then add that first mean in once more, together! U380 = 5.95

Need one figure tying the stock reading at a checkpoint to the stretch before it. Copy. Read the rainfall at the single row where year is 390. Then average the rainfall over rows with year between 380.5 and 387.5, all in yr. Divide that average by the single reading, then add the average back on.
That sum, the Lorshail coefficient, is 3.03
